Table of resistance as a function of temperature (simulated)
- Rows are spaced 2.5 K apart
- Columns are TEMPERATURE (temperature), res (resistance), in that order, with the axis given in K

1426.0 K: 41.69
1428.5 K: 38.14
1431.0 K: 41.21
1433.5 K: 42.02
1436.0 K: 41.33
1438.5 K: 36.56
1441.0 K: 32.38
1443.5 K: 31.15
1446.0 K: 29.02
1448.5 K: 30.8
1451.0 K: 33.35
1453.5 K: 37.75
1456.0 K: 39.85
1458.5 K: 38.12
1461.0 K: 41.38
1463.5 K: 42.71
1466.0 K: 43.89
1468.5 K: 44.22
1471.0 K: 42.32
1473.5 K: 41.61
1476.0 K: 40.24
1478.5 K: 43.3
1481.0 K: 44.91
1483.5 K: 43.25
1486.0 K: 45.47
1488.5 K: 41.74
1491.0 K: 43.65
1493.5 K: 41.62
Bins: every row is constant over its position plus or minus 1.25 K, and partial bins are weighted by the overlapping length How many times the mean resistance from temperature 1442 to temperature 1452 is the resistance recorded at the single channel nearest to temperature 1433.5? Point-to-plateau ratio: 1.35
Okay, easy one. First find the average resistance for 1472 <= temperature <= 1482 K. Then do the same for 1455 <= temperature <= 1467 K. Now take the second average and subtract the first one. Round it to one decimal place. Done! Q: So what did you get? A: -1.3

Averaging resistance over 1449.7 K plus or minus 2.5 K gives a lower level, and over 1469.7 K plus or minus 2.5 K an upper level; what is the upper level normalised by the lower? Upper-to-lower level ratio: 1.35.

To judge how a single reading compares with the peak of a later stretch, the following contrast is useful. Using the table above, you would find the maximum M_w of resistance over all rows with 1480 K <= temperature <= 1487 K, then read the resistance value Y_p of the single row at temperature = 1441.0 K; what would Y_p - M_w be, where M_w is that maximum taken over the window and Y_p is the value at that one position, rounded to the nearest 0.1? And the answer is -13.1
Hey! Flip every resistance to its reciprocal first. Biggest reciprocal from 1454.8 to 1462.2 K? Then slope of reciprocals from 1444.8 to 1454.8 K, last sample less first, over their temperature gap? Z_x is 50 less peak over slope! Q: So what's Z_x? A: 75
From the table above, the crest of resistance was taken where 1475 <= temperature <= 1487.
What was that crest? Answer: 45.47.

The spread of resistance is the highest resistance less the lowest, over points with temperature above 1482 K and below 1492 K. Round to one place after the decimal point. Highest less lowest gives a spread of 3.7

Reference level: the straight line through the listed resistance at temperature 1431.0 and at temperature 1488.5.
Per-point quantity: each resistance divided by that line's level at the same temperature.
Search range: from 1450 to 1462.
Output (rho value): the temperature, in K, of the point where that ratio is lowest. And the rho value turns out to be 1451.0 K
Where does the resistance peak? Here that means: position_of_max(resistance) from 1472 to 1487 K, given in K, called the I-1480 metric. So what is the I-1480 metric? 1486.0 K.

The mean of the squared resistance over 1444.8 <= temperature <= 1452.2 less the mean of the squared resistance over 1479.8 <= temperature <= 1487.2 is -1017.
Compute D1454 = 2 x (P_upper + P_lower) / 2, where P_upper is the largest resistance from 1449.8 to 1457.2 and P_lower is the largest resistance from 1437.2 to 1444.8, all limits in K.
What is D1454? 76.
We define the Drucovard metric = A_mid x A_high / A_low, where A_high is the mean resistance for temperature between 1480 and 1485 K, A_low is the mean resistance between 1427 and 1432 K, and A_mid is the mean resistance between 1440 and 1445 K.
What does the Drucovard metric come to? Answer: 35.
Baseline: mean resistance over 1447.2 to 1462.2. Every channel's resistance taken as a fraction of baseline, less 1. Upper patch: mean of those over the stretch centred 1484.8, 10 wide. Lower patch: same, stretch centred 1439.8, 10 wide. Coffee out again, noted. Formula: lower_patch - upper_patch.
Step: -0.23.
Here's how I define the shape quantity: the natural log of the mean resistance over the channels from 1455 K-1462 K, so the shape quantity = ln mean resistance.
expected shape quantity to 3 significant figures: 3.68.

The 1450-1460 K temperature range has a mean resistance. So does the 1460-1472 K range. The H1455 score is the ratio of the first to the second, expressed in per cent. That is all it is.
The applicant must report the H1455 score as 87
